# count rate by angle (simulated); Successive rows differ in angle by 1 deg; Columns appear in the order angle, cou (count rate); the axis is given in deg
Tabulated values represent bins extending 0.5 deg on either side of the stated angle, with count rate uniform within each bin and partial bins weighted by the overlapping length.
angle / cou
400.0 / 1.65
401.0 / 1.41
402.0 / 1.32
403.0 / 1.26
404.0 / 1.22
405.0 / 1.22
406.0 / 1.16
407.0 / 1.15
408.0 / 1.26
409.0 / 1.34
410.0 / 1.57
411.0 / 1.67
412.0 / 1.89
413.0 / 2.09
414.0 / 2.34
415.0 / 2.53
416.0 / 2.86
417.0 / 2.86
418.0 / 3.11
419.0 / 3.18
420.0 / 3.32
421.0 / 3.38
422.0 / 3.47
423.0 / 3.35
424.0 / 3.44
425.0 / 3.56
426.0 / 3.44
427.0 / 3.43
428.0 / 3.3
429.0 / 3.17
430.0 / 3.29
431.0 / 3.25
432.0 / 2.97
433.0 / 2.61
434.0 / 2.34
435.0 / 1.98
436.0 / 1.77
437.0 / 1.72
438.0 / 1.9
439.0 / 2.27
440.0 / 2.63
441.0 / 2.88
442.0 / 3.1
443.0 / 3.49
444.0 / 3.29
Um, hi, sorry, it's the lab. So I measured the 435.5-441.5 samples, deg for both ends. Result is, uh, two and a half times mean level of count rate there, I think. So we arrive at 5.5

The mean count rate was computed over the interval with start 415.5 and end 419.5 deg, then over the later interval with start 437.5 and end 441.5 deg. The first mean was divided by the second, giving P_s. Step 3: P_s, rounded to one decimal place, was 1.2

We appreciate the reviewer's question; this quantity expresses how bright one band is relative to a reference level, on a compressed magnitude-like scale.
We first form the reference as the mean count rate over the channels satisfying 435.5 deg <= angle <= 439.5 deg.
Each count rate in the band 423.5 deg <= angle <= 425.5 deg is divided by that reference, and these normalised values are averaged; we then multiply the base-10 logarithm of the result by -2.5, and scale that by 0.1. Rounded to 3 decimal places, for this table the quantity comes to -0.065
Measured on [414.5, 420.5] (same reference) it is -0.048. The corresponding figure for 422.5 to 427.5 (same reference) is -0.064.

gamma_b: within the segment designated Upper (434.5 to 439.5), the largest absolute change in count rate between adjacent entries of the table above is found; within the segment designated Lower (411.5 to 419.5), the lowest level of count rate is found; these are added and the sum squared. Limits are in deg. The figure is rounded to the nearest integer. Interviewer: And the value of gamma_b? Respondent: 5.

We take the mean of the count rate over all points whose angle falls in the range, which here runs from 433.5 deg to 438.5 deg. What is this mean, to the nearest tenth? 1.9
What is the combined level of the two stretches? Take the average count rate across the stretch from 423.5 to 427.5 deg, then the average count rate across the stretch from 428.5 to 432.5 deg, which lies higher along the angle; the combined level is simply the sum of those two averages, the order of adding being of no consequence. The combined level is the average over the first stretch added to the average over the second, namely 6.6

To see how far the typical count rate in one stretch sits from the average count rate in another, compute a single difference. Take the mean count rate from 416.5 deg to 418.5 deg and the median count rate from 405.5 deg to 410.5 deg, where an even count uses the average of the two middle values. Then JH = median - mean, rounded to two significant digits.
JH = -1.7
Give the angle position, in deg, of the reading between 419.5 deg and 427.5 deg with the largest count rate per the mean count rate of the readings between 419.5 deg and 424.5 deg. 425.0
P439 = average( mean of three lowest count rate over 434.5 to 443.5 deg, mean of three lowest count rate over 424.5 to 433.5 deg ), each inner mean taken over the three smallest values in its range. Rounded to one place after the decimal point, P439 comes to 2.4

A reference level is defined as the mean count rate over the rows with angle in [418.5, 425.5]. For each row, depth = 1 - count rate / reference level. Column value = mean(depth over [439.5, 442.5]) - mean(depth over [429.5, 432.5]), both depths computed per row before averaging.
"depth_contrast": 0.1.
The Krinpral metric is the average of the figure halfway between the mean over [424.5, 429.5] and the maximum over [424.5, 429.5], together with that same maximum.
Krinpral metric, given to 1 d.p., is 3.5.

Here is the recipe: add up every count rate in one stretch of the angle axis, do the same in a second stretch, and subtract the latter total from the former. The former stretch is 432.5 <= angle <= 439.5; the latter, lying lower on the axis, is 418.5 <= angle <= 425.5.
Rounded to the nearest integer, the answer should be -9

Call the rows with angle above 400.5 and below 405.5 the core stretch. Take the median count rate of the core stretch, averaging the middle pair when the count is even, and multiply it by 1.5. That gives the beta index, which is 1.9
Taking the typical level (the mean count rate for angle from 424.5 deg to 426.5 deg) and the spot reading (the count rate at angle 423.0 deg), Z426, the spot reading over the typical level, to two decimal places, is 0.96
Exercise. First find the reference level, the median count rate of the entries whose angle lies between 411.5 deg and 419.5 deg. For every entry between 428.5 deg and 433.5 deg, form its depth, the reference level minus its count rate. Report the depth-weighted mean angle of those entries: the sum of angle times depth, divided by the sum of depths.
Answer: 430.2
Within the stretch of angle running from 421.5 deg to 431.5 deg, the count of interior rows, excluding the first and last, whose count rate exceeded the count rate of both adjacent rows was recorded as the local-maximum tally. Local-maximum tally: 2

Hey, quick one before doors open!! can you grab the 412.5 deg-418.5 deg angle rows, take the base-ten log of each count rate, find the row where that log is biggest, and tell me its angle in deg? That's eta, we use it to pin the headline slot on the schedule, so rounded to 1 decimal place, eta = 418.0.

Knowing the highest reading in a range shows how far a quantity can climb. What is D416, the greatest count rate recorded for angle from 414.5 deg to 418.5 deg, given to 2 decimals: 3.11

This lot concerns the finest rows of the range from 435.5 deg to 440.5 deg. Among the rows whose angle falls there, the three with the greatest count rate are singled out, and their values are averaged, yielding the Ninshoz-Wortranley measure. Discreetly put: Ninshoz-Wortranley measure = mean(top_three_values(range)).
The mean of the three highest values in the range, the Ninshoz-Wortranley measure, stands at 2.27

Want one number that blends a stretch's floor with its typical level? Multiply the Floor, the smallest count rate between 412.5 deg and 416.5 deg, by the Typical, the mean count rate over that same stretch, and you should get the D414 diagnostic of 5.1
